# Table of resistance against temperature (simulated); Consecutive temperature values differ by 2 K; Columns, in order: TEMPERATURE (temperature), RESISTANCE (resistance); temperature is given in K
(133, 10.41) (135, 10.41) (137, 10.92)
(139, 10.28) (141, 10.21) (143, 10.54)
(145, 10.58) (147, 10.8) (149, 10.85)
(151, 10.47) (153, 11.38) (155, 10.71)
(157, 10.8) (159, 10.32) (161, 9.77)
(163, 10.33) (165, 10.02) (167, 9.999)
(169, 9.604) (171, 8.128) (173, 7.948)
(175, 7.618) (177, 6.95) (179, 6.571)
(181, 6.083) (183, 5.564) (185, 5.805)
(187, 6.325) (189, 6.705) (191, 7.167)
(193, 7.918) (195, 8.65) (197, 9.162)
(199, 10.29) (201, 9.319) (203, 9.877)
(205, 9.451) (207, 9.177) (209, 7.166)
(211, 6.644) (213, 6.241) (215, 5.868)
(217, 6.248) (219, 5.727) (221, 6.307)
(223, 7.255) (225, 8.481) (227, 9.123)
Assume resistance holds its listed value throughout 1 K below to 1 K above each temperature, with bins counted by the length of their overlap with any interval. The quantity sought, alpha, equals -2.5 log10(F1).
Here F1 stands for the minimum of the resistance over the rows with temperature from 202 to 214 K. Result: -2.0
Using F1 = 6.241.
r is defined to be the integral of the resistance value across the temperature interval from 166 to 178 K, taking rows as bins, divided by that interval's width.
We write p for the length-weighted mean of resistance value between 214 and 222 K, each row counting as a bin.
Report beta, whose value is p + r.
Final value 14.4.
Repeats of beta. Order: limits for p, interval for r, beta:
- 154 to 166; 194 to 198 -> 19.2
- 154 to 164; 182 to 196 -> 17.3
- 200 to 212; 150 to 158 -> 19.4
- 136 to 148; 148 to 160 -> 21.3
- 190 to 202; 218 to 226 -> 15.7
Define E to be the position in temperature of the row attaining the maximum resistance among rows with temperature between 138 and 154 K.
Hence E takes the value 153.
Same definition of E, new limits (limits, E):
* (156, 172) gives 157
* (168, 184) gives 169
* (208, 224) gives 223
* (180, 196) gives 195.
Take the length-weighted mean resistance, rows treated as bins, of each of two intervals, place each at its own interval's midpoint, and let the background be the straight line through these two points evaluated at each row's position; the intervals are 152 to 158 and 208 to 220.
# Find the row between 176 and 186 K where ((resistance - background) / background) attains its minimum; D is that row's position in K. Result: 183 K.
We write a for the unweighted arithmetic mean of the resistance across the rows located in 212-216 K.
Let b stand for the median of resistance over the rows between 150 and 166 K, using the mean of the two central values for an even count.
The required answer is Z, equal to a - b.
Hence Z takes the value -4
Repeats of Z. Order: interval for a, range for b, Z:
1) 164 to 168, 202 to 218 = 3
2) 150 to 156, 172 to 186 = 4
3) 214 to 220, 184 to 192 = -1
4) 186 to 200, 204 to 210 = -1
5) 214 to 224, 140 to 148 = -4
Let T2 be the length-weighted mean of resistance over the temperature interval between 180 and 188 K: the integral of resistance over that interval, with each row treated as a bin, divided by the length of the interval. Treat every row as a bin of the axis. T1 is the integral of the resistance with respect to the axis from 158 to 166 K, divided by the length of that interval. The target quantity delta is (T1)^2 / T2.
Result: 17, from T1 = 10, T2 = 5.9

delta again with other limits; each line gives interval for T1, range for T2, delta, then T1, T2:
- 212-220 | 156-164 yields 4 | 6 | 10.3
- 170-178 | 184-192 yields 9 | 8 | 6.5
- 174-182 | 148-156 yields 4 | 7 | 10.9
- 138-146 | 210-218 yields 17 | 10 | 6.3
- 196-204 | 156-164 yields 9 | 10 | 10.3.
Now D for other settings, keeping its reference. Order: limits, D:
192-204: 193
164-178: 177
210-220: 215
